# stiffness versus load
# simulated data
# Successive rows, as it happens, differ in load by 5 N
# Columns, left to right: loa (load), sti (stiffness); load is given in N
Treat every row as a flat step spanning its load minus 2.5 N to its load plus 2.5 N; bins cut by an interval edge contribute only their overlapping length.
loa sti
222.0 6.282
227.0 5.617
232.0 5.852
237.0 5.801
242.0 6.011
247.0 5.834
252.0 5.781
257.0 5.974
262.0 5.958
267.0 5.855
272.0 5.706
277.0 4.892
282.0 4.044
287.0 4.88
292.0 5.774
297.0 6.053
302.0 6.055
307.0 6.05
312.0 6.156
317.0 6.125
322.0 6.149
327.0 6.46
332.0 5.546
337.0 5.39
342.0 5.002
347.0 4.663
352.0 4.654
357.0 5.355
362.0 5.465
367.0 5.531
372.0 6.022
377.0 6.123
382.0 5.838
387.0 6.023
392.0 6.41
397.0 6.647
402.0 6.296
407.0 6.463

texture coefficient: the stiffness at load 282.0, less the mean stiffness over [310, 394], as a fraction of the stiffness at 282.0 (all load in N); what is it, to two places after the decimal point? -0.41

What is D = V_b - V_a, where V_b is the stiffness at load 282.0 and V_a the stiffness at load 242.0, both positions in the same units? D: -2.0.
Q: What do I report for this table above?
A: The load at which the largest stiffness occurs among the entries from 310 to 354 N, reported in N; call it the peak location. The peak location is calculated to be 327.0 N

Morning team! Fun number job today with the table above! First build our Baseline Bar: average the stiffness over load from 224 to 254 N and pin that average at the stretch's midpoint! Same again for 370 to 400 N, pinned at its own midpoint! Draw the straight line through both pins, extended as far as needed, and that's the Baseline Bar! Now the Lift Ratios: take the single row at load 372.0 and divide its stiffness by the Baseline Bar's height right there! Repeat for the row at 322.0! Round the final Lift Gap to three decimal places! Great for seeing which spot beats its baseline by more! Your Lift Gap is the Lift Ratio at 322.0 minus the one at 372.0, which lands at 0.041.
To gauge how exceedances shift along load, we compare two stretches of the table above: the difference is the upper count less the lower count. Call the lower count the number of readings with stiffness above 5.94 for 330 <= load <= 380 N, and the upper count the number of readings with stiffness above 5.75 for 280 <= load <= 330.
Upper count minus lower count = 6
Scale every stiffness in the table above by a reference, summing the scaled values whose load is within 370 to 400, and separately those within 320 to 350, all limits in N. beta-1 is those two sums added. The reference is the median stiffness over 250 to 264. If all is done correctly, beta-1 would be 11.8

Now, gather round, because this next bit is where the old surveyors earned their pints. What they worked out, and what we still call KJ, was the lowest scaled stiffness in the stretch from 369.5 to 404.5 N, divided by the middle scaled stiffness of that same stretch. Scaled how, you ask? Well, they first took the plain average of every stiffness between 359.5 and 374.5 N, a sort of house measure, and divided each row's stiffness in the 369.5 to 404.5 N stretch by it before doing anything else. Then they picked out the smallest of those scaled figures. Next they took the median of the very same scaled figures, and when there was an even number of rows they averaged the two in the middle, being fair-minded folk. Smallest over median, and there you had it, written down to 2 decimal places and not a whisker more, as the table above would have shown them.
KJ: 0.95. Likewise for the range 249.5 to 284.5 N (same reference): 0.70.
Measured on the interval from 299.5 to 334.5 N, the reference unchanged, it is 0.91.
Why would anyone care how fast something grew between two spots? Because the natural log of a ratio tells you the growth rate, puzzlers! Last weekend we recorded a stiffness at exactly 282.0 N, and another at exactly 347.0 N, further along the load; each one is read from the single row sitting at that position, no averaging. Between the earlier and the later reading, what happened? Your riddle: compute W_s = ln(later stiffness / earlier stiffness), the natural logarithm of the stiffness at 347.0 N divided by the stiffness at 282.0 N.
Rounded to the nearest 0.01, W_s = 0.14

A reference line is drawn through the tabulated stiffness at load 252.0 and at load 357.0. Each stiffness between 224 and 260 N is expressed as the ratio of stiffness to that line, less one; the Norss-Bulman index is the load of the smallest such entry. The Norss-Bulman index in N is 227.0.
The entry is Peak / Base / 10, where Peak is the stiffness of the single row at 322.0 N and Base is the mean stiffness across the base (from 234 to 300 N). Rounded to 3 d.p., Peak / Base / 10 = 0.110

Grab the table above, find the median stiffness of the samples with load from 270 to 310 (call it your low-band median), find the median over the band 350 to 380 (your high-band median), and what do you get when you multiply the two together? 31.6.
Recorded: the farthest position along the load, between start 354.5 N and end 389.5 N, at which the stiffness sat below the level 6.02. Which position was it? 382.0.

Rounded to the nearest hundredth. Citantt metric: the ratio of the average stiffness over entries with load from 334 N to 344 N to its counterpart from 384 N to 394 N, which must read 0.84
